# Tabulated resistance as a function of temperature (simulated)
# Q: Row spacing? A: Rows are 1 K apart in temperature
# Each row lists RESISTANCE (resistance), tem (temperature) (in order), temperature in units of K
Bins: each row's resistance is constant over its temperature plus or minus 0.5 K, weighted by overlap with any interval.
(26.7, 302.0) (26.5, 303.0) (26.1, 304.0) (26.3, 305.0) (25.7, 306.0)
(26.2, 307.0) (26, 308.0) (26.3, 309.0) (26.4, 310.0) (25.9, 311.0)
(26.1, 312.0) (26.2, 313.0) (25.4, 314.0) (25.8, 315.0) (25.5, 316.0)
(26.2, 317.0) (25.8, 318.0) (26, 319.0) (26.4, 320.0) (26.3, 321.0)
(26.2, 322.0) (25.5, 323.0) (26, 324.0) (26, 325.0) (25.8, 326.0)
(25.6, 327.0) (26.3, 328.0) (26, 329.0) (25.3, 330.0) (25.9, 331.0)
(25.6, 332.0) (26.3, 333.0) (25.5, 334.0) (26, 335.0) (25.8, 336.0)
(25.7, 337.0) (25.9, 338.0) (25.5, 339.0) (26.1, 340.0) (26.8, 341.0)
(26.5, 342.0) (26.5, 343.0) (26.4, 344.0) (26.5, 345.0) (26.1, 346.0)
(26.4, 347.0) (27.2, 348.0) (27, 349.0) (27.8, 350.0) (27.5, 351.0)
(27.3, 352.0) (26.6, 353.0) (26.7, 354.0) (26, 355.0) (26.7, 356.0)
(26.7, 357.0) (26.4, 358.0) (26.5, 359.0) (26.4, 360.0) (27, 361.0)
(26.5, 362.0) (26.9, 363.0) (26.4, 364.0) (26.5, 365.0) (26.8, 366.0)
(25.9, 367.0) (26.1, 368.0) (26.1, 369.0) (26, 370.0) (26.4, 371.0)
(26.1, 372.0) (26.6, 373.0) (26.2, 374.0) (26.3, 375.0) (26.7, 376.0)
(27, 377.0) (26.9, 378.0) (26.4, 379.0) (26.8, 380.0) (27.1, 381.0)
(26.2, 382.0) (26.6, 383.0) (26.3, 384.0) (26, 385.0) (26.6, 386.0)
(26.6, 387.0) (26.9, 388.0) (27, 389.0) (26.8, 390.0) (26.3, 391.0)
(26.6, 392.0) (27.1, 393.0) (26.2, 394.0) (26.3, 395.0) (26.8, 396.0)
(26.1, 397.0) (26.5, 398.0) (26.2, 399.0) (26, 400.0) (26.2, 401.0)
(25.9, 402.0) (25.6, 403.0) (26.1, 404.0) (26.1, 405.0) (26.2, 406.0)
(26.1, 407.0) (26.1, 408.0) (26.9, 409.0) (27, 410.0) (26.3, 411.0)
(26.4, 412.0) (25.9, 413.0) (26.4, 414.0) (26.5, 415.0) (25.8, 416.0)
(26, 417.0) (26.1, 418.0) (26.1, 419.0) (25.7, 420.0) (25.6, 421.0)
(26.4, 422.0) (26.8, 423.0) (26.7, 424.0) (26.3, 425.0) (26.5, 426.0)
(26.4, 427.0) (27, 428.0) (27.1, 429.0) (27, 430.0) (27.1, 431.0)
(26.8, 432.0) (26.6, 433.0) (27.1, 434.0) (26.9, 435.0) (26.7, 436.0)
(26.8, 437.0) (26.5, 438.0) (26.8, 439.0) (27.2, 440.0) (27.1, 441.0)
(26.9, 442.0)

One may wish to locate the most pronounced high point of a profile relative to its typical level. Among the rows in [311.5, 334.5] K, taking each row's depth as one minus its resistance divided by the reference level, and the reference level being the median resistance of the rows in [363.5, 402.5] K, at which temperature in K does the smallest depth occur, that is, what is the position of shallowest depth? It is 320.0 K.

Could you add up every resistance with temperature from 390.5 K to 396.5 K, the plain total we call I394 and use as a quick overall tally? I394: 159.3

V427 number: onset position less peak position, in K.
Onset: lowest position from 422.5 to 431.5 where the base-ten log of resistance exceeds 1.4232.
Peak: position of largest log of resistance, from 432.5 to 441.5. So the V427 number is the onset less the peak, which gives -17 K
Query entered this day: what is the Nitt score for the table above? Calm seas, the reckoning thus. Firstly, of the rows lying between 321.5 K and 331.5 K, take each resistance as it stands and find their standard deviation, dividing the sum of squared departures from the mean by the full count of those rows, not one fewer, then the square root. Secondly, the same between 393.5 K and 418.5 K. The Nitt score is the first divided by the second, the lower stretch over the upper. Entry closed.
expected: 0.92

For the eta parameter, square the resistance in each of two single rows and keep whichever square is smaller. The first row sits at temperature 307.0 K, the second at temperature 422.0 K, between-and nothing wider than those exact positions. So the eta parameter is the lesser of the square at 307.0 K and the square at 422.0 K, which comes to 686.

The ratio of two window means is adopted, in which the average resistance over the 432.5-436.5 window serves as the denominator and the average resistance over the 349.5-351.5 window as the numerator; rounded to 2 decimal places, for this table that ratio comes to 1.03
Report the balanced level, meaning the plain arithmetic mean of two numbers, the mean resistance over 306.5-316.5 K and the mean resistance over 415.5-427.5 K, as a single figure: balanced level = 26.1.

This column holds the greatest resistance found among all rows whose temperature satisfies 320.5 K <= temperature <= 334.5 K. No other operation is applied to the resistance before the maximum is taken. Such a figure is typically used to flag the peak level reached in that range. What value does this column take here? 26.3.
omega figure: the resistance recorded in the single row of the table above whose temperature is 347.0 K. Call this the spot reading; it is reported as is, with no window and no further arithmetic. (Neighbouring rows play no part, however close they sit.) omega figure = 26.4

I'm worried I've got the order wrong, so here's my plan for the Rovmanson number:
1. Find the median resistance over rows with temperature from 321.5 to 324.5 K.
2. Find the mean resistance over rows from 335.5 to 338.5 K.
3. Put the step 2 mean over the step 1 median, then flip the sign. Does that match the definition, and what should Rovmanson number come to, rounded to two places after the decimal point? -0.99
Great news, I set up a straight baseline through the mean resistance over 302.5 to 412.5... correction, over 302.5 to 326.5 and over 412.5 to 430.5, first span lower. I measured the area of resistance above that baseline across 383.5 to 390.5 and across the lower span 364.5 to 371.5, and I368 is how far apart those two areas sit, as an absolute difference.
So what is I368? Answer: 2.0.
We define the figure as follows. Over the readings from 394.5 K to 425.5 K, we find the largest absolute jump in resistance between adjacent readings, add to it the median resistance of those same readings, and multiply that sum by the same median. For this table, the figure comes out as 707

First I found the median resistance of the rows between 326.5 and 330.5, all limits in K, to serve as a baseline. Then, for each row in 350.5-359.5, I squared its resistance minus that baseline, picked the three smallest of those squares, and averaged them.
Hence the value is 0.30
